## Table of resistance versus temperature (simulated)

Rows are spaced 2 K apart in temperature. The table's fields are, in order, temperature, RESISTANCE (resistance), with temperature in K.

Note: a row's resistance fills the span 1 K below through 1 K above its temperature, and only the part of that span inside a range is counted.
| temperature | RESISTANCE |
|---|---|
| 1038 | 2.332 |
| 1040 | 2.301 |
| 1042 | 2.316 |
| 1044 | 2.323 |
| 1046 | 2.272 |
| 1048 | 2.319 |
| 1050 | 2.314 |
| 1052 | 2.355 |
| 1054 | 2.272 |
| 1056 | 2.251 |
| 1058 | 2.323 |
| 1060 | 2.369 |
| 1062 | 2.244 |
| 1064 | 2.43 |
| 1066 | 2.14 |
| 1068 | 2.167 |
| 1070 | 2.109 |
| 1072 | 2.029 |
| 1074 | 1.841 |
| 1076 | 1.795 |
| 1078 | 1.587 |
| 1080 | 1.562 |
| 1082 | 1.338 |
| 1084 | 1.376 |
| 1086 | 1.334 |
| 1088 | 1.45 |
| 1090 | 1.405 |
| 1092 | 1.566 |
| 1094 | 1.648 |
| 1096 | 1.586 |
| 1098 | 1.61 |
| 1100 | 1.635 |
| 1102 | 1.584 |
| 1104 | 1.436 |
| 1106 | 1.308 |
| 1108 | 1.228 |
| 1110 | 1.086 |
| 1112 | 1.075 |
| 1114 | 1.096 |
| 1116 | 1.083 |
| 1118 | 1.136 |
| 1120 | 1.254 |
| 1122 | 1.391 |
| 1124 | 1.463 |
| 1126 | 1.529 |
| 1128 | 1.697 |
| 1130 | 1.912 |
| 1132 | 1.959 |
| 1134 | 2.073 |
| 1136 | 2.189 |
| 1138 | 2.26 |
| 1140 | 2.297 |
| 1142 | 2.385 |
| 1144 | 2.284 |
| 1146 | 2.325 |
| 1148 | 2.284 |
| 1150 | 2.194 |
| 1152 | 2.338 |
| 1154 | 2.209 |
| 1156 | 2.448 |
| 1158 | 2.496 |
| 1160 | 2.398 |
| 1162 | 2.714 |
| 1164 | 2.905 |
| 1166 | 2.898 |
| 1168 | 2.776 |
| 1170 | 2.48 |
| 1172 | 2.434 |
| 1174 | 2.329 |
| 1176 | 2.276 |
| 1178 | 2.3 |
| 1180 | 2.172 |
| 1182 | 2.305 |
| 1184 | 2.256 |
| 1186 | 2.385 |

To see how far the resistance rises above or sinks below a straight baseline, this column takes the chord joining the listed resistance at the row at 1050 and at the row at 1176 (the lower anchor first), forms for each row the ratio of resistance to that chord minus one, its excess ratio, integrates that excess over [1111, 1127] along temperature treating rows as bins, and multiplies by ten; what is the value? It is -73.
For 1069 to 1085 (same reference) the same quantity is -42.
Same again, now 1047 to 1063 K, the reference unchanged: 0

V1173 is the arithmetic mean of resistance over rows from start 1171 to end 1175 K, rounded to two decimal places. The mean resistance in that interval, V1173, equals 2.38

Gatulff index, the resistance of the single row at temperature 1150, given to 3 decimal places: 2.194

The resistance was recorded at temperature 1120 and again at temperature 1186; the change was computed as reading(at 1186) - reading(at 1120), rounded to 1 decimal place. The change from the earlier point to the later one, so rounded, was 1.1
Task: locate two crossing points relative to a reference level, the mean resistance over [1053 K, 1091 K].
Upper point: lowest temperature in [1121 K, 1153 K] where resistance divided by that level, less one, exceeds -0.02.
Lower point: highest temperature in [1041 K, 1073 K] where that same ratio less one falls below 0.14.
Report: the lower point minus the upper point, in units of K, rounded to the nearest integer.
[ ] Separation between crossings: -58 K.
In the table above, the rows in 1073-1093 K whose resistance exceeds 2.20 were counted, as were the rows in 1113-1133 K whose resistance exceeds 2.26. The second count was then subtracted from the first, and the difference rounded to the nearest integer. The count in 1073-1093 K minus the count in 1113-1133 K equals 0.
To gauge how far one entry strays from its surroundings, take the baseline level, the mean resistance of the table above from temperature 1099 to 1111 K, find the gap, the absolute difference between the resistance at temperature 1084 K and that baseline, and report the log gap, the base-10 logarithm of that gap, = -2.46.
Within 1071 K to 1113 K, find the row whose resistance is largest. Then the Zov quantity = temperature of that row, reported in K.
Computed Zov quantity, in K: 1072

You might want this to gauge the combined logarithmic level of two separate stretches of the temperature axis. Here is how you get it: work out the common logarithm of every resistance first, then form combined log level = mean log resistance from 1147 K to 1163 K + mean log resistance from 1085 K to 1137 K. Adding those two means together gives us 0.54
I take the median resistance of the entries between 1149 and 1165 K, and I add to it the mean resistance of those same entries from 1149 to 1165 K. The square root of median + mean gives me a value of 2.21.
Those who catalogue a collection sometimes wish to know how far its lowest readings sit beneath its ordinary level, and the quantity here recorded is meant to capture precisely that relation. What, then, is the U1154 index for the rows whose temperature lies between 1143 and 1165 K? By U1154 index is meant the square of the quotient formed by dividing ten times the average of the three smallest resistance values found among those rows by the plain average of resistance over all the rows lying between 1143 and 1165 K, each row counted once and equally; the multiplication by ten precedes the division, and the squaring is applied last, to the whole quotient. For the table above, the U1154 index 85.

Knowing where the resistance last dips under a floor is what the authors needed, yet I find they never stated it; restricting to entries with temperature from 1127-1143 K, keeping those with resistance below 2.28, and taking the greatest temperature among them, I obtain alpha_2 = 1138 K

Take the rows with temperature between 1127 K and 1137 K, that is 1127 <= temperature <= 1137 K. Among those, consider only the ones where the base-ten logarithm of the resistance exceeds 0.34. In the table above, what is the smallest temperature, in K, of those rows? 1136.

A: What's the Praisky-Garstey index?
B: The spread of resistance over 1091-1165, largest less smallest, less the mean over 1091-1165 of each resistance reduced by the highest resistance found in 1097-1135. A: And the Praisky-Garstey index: 2.1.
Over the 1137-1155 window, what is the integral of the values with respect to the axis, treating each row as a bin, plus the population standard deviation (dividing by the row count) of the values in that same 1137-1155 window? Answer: 41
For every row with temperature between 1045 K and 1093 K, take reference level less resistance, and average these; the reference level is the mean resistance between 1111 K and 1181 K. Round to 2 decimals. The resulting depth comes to 0.14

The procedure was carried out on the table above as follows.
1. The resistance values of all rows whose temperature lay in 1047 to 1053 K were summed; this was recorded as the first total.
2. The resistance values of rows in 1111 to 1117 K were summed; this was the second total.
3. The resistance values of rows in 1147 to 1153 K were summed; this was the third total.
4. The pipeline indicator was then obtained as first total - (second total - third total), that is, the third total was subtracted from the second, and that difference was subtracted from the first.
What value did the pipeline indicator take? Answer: 11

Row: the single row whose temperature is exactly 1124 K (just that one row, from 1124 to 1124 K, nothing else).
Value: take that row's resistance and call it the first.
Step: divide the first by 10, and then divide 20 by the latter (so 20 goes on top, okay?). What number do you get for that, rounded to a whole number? 137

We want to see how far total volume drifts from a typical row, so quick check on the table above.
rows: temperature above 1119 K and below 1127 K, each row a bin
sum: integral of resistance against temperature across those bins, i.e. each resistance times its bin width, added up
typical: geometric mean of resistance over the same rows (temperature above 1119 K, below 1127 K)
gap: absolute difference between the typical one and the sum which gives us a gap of 10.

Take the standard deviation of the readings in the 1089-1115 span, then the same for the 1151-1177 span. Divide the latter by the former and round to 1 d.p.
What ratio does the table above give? 1.0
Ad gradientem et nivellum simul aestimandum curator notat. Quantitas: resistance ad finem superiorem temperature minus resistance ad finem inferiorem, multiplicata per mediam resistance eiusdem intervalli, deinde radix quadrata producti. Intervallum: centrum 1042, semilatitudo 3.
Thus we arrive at 0.23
